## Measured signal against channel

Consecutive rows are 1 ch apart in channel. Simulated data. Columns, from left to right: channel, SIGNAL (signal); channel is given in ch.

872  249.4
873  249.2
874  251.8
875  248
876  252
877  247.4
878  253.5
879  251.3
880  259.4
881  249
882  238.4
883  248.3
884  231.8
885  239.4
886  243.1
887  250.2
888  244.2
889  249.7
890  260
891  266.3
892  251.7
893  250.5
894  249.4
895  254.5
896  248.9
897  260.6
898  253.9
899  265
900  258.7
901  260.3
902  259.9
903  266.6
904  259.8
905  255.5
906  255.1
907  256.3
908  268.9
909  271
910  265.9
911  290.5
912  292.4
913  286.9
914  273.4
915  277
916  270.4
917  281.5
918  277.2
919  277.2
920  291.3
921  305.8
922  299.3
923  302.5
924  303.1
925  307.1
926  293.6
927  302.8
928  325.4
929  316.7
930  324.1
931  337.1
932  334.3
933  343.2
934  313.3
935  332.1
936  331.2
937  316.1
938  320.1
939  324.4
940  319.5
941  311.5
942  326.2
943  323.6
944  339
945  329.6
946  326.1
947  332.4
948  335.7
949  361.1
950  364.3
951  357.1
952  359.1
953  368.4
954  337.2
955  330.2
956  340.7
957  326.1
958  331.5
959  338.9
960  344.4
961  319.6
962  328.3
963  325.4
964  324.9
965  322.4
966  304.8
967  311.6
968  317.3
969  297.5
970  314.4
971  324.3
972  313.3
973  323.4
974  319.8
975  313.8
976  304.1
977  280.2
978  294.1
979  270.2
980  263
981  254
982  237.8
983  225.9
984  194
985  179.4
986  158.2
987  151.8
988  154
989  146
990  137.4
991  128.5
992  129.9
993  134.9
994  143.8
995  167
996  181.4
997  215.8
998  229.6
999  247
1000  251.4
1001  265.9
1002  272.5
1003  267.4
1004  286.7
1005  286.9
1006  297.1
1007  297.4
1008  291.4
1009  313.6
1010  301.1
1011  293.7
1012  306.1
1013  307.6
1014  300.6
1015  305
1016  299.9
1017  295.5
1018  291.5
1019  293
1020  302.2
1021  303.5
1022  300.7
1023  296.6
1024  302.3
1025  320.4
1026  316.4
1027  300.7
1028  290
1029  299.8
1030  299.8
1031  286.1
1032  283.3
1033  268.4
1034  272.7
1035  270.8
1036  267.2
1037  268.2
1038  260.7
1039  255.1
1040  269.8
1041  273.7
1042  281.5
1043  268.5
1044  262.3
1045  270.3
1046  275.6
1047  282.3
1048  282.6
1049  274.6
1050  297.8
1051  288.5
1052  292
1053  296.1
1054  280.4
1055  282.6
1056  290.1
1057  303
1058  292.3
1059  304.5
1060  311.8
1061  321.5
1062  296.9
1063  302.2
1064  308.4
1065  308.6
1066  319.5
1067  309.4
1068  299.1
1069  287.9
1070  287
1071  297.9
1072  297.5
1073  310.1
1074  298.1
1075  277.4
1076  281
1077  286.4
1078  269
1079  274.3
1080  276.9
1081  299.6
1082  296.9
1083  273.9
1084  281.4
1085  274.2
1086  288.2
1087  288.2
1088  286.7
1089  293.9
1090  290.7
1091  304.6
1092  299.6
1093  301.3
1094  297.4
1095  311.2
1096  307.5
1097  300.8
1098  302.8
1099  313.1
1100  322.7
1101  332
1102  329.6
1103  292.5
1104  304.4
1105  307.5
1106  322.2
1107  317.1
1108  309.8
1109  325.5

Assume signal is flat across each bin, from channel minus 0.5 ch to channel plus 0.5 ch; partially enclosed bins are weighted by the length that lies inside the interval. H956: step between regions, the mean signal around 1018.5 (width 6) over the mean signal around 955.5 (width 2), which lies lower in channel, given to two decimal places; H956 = 0.89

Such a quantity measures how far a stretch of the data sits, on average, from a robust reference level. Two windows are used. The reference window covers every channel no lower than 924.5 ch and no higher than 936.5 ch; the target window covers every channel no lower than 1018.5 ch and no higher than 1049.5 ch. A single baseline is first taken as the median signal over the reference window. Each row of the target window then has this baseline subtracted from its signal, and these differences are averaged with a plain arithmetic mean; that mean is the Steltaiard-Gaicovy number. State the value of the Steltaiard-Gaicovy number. -41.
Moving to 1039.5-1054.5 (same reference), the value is -45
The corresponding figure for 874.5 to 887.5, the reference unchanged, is -78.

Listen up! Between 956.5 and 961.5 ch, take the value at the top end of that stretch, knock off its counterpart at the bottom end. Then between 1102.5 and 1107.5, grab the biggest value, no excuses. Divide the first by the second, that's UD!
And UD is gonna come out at -0.02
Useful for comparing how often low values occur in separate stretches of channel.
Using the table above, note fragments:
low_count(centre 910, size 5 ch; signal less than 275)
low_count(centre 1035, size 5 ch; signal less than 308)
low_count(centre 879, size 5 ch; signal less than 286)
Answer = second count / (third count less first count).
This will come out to 2.5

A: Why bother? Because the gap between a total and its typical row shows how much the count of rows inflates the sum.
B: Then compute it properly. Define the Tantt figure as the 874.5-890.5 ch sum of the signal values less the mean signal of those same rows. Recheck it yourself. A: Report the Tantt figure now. 3718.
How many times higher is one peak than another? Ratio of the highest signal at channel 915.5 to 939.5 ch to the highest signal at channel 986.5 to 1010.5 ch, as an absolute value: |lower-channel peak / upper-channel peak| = 1.09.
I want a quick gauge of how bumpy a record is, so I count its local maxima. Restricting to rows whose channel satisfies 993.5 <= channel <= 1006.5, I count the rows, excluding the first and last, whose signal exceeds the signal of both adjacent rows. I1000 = 1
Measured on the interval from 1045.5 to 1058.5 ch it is 4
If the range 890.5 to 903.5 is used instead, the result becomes 4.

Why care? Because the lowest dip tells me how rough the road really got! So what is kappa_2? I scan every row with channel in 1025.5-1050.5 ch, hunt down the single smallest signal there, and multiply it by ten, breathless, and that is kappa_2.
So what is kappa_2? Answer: 2551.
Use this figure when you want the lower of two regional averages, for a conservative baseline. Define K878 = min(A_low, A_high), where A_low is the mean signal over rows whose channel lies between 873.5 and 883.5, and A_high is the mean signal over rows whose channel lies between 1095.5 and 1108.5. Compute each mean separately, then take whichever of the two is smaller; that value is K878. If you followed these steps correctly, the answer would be 250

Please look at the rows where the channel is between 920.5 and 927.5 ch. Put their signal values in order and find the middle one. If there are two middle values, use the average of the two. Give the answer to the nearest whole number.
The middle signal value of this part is 303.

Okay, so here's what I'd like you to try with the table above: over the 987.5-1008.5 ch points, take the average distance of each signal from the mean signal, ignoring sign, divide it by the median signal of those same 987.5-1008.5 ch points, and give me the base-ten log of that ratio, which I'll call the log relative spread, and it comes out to -0.59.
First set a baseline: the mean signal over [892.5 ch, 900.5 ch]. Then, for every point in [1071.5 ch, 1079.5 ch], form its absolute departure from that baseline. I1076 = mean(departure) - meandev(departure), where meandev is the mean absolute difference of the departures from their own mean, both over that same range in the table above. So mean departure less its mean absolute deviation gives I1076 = 20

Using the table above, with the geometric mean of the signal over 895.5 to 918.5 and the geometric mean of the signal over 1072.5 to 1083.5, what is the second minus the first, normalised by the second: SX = 0.06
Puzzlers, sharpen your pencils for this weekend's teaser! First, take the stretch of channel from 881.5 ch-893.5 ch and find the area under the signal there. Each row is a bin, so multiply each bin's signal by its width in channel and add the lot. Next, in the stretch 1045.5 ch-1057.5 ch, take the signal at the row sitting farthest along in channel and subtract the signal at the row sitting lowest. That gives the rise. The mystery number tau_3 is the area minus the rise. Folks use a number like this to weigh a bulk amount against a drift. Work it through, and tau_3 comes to 2946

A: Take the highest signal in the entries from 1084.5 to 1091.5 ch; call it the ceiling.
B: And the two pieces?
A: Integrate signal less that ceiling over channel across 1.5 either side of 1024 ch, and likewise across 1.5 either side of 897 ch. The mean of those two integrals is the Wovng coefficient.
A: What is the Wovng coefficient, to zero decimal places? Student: -72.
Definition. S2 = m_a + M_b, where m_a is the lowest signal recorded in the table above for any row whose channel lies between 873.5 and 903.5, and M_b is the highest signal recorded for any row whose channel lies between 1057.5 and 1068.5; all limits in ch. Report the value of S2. 553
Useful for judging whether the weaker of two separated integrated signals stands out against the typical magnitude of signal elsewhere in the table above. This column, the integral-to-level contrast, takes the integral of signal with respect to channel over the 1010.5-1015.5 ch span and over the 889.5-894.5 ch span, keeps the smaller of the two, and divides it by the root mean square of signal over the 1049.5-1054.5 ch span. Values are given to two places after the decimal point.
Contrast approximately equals 4.39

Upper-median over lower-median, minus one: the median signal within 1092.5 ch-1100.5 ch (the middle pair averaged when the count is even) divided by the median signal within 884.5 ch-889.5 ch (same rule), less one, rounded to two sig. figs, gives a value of 0.25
